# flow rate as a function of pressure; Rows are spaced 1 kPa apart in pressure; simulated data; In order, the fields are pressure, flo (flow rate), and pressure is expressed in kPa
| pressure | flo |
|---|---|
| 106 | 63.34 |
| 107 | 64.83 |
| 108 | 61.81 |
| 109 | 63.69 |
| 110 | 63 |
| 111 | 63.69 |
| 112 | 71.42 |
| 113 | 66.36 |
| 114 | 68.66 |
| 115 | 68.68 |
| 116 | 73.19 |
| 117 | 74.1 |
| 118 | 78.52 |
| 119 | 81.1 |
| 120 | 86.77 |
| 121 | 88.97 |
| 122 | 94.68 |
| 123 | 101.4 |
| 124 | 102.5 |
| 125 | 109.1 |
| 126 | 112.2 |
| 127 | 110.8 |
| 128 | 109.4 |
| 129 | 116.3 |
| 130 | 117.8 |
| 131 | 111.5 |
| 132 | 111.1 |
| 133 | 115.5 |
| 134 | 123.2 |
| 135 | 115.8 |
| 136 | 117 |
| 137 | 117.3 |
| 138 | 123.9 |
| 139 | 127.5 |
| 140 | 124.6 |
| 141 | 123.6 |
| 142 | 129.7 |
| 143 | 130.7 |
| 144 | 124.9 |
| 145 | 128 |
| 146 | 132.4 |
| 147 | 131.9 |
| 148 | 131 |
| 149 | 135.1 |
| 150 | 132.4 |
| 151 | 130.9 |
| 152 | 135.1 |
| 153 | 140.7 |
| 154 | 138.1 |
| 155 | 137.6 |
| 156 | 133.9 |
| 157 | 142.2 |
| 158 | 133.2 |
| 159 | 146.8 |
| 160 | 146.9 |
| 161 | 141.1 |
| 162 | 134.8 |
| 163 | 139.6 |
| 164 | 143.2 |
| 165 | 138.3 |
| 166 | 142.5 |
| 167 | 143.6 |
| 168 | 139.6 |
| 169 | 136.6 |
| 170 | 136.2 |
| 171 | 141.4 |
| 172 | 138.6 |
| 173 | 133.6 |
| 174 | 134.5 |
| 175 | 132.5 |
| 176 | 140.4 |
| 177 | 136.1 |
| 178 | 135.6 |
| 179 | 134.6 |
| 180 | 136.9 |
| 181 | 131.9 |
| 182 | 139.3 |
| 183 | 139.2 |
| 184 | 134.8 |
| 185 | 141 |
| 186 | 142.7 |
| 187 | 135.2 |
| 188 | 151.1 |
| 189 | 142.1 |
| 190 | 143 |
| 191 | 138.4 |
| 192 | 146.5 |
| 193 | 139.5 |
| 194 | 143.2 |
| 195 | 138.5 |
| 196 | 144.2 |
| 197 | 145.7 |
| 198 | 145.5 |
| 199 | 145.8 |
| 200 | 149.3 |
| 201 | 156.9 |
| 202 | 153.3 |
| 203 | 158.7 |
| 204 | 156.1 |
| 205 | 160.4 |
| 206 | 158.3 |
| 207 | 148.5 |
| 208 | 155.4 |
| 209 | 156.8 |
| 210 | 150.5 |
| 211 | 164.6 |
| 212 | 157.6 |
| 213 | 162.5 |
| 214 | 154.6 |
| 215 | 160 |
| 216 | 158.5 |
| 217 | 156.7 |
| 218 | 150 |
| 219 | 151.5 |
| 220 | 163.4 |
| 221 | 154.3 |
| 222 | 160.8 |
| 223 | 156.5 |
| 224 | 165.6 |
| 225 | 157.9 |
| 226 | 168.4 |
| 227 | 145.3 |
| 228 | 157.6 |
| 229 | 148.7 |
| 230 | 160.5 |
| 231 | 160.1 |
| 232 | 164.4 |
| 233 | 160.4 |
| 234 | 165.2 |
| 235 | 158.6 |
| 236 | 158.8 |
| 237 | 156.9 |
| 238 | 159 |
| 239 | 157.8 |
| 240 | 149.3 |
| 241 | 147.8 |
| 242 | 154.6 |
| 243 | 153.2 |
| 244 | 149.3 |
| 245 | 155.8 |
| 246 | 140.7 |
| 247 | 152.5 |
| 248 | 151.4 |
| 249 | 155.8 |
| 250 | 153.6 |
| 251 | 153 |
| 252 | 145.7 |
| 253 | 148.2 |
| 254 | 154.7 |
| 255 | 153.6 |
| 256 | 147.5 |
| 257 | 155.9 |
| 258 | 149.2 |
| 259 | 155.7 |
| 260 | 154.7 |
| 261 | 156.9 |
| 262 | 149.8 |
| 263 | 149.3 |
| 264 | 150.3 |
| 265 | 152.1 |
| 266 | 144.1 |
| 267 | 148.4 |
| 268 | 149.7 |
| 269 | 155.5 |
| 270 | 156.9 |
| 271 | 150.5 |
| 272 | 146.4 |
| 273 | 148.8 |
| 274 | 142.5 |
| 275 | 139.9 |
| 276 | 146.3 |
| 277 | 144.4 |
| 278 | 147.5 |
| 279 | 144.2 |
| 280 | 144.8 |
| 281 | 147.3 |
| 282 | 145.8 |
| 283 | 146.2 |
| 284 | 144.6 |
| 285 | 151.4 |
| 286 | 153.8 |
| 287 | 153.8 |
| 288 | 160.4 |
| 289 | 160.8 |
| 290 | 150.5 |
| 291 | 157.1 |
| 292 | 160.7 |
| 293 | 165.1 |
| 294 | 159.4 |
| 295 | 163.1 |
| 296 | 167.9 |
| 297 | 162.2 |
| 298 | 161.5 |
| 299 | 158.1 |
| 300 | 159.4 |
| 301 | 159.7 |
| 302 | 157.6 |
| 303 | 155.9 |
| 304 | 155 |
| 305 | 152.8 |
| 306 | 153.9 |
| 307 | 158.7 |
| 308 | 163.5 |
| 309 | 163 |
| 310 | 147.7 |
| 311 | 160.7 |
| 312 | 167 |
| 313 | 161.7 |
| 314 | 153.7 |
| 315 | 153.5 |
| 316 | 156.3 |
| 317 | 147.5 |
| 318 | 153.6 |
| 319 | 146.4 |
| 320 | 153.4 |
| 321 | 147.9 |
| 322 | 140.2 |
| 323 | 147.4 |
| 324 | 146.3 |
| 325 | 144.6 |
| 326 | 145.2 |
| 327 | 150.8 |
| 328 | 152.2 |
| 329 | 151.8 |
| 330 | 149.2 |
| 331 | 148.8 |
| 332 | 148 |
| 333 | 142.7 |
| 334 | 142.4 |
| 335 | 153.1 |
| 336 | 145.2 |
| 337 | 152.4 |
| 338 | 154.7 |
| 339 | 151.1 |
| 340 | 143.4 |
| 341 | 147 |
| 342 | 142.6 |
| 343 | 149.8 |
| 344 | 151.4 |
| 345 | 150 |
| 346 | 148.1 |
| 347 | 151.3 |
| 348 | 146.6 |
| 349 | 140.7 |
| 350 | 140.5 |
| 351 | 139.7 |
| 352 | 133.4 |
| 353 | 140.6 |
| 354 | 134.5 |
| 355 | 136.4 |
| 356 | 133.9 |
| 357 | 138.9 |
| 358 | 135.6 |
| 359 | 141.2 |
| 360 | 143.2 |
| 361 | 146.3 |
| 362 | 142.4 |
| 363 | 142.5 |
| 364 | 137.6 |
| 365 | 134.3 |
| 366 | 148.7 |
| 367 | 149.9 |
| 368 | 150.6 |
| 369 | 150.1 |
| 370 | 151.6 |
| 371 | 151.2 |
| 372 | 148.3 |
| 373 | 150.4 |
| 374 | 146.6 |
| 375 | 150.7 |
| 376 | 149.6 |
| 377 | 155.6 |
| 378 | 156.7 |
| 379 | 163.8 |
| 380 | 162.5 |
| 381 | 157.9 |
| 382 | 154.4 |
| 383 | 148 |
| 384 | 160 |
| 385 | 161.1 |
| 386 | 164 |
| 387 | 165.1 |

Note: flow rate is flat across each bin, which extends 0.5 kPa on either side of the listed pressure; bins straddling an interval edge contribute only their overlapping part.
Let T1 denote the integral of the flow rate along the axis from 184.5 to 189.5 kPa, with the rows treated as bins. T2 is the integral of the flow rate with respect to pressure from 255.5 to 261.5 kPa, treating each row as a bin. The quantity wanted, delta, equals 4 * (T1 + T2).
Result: 6528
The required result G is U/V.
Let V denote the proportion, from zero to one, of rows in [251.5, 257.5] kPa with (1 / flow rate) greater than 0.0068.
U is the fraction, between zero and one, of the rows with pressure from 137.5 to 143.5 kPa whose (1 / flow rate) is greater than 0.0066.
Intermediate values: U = 1.00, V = 0.17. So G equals 6.0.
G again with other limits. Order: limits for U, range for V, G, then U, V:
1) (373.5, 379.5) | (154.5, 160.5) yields 0.5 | 0.50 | 1.00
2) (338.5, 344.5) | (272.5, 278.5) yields 1.5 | 1.00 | 0.67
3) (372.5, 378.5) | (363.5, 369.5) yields 2.0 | 0.67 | 0.33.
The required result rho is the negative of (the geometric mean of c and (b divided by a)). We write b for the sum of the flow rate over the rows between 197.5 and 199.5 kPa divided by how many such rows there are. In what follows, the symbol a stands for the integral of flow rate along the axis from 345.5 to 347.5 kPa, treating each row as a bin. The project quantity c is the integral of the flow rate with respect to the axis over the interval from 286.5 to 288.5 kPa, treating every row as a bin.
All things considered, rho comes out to -12.4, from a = 299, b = 146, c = 314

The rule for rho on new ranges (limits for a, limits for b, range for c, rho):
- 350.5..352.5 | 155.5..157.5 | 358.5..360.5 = -12.0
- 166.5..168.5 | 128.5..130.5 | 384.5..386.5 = -11.6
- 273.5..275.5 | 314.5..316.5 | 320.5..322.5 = -12.6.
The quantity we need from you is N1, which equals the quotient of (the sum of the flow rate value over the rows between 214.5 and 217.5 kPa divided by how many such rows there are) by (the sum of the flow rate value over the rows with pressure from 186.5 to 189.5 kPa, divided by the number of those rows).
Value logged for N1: 1.11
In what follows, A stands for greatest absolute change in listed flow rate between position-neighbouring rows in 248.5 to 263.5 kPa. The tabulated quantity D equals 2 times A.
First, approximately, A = 8.4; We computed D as 17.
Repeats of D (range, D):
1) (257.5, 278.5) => 16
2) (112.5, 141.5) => 15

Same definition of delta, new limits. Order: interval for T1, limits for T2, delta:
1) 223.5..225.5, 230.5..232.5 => 2592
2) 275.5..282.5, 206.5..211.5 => 7184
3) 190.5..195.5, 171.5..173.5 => 3913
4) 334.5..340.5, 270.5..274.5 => 5952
